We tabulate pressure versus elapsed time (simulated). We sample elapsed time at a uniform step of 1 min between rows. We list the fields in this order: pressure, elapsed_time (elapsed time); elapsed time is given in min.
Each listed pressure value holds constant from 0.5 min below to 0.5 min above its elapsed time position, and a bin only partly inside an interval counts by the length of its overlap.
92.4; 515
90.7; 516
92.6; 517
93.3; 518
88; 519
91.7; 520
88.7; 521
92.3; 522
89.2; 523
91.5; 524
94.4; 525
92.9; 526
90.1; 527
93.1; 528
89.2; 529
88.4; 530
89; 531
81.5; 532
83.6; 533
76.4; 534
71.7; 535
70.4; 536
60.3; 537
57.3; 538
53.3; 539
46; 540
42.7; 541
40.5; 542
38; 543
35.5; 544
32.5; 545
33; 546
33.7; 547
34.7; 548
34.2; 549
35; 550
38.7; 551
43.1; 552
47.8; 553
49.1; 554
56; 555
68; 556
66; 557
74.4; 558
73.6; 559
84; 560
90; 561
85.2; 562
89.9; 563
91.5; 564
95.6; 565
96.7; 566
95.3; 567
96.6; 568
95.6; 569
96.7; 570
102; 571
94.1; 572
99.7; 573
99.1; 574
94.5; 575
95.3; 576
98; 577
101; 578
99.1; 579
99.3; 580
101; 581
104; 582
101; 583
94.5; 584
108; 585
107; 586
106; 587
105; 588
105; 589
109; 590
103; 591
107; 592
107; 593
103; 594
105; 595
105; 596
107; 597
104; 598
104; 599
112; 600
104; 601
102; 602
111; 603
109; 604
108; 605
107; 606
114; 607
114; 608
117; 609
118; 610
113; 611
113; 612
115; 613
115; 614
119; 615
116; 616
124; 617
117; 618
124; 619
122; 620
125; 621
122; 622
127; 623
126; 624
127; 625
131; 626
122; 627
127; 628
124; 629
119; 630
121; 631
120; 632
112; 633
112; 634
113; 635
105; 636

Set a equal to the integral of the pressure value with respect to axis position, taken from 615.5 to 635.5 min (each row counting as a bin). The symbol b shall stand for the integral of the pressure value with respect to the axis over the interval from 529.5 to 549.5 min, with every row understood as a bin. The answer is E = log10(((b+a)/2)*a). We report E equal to 6.63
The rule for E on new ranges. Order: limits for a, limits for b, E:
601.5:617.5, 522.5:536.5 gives 6.44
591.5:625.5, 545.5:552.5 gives 6.90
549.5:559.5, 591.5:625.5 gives 6.09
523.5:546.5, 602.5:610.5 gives 6.28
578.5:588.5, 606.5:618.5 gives 6.09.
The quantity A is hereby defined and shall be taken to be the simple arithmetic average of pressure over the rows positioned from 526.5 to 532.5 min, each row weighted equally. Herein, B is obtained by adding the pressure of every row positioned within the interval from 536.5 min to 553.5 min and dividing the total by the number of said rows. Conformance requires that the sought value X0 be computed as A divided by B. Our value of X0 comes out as 2.1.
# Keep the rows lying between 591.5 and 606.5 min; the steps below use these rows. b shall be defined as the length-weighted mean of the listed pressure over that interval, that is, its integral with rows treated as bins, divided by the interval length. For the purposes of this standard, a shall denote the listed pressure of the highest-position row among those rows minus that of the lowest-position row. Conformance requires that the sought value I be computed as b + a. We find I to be 106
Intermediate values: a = 0.0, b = 106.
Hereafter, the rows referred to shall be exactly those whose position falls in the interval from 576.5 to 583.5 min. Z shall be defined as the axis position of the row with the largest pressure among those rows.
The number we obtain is 582 min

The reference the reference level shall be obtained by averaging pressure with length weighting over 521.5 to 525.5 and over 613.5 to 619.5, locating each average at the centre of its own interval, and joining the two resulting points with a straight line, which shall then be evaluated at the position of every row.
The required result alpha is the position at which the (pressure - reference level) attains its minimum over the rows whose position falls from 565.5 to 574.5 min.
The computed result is 572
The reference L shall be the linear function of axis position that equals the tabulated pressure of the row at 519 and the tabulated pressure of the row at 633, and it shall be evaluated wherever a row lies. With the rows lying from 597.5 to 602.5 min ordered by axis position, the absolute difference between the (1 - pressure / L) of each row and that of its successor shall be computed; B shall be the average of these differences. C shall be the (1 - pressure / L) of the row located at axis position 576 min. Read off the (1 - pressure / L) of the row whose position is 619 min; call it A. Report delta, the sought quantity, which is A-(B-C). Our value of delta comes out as -0.1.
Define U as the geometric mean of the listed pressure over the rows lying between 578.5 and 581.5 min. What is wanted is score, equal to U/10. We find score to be 10.0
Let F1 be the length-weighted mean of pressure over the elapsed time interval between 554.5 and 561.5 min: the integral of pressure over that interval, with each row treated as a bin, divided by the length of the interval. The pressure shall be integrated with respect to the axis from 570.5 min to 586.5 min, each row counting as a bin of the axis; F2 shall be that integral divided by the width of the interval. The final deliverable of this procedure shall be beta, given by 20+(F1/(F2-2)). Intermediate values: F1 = 73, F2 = 100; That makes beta 20.7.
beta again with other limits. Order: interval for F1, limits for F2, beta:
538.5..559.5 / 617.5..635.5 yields 20.4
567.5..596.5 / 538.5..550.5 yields 22.8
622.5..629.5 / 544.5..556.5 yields 23.1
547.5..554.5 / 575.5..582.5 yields 20.4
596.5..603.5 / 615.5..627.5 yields 20.9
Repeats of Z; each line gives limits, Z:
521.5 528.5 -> 525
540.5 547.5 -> 541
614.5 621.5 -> 621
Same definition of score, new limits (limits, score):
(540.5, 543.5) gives 4.0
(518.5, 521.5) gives 8.9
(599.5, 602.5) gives 10.6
